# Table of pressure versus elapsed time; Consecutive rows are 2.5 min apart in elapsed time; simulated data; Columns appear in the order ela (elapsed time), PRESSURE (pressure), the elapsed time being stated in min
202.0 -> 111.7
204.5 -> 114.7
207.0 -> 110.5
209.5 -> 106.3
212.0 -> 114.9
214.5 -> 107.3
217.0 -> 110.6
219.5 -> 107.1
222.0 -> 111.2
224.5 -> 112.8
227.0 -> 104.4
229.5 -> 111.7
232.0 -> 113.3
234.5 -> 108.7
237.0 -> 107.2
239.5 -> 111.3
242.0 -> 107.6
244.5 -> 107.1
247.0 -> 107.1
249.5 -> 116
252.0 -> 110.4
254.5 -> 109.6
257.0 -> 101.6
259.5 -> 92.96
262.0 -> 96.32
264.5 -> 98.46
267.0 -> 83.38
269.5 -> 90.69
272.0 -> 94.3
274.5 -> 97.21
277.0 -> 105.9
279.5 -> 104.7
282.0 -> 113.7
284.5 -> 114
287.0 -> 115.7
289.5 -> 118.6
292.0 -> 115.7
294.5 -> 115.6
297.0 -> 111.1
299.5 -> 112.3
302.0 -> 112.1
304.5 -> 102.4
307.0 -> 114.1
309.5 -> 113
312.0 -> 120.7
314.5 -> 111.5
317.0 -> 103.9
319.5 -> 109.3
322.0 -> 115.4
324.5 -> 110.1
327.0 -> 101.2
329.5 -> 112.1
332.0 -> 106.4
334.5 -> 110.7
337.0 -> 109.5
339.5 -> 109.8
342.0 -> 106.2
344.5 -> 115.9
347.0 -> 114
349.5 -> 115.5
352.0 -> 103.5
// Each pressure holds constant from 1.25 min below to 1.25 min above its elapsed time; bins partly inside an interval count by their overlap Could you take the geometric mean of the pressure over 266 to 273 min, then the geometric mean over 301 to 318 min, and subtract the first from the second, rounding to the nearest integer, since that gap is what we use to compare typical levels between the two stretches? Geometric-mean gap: 22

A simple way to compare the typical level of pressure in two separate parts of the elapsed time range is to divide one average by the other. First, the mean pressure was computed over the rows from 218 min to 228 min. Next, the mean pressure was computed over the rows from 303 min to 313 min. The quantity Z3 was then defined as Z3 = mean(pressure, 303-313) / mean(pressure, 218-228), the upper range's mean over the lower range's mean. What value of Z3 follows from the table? 1.03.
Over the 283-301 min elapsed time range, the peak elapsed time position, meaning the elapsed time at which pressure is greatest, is 289.5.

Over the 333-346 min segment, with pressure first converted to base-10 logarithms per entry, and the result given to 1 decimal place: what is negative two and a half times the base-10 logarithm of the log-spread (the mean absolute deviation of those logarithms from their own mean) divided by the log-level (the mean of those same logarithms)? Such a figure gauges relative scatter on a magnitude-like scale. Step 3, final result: 5.9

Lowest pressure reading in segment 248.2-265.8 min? 92.96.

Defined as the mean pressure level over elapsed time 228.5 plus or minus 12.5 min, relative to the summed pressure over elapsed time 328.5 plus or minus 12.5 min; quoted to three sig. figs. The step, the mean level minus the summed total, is -979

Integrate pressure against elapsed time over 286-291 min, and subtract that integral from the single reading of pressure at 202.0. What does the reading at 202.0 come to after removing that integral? -474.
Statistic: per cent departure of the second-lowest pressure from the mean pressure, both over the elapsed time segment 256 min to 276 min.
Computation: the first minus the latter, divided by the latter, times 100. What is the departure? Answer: -3.9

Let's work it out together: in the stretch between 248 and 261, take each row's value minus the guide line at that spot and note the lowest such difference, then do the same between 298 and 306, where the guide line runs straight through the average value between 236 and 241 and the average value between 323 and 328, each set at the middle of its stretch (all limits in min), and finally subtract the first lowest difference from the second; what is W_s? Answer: 11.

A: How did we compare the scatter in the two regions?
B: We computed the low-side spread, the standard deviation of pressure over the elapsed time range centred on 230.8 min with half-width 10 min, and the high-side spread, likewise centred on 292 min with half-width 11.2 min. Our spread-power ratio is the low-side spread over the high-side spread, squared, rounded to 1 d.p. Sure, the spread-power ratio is 1.7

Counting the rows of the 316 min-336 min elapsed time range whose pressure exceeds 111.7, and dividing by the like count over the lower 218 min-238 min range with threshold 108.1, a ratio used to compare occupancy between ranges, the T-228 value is 0.40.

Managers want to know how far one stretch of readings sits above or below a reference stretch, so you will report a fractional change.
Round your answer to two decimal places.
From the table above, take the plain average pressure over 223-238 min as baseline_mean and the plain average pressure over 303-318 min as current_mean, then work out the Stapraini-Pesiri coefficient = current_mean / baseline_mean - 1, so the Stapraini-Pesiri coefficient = 0.01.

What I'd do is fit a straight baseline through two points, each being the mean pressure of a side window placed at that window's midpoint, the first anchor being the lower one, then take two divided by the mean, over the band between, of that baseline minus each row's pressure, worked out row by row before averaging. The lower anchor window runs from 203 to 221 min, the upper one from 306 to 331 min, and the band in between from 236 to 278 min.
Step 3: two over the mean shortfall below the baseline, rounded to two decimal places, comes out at 0.24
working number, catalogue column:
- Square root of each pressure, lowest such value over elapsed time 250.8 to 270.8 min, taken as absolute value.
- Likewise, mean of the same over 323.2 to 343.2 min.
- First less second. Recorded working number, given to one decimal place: -1.3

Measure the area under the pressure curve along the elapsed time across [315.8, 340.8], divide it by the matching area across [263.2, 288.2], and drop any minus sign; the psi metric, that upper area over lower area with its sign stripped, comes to 1.07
